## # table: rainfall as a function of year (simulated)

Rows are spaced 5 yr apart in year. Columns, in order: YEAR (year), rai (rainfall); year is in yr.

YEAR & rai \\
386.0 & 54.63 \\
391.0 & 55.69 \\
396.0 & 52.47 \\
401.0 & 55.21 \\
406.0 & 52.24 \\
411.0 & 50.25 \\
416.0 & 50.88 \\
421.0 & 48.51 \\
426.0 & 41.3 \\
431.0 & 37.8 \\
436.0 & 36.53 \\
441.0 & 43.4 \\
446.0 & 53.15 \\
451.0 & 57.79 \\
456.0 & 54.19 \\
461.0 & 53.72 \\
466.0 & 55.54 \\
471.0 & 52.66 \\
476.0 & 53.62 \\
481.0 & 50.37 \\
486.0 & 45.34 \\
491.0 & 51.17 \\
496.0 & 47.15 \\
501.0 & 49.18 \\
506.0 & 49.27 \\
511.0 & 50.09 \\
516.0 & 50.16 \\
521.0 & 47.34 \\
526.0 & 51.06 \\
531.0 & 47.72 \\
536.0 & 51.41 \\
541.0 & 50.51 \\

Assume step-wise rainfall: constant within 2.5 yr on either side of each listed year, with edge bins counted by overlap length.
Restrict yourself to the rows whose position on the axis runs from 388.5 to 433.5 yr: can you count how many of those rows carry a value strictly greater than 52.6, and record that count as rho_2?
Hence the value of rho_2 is 2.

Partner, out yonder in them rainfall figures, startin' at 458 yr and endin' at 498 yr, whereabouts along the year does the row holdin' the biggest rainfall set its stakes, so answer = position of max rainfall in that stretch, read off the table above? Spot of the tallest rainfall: 466.0 yr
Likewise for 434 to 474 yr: 451.0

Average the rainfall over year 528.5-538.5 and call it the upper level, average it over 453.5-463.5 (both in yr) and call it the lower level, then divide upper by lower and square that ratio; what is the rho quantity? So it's 0.84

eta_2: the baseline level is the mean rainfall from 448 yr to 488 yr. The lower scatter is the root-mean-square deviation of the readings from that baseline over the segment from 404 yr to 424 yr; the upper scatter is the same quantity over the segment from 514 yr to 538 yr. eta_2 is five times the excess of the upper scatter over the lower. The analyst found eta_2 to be 5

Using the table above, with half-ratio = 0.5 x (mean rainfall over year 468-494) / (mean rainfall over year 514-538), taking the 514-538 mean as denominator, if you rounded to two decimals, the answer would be 0.51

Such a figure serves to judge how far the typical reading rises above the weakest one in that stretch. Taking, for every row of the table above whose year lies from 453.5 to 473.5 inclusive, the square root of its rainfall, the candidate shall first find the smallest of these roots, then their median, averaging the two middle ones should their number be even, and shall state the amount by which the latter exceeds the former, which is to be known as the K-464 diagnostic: 0.1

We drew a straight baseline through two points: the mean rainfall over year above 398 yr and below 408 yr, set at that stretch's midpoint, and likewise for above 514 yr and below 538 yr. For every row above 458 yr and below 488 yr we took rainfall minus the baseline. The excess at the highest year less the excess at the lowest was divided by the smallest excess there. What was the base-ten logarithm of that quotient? 0.13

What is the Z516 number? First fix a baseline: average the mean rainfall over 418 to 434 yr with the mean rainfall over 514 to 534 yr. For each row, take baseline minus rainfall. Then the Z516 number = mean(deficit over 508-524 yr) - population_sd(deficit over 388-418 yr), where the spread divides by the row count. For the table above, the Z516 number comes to -5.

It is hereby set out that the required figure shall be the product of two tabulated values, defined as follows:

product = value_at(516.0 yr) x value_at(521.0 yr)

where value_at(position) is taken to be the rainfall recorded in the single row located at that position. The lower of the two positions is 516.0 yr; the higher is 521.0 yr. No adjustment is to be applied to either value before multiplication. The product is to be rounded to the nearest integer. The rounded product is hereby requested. 2375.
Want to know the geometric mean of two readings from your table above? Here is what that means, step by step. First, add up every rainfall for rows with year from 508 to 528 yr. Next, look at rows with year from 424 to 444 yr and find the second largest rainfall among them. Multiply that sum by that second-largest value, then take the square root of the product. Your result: 91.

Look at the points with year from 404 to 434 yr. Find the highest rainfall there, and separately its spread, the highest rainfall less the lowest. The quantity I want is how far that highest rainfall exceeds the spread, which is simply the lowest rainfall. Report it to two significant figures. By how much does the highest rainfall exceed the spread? 38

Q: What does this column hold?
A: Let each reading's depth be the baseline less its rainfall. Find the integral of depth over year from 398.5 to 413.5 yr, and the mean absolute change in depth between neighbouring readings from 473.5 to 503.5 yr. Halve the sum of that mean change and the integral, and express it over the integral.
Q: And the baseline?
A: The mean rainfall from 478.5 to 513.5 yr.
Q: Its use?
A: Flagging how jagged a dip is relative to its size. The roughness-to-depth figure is 0.463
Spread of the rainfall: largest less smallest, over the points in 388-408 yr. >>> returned 3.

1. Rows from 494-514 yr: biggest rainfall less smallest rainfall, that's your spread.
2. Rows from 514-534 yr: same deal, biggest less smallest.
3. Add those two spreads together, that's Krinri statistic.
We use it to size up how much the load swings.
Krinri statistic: 6.7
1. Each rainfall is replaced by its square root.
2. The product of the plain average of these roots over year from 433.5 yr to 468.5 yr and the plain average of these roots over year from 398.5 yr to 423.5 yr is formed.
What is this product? 50.9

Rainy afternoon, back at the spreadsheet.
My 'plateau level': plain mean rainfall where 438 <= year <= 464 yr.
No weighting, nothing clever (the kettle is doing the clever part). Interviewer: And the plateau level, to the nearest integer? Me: 52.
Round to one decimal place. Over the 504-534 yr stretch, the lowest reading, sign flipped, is -47.3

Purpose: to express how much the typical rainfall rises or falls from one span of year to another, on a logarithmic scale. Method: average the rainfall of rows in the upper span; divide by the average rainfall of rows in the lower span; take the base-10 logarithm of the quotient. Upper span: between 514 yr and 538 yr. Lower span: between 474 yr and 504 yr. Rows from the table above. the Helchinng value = 0.001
